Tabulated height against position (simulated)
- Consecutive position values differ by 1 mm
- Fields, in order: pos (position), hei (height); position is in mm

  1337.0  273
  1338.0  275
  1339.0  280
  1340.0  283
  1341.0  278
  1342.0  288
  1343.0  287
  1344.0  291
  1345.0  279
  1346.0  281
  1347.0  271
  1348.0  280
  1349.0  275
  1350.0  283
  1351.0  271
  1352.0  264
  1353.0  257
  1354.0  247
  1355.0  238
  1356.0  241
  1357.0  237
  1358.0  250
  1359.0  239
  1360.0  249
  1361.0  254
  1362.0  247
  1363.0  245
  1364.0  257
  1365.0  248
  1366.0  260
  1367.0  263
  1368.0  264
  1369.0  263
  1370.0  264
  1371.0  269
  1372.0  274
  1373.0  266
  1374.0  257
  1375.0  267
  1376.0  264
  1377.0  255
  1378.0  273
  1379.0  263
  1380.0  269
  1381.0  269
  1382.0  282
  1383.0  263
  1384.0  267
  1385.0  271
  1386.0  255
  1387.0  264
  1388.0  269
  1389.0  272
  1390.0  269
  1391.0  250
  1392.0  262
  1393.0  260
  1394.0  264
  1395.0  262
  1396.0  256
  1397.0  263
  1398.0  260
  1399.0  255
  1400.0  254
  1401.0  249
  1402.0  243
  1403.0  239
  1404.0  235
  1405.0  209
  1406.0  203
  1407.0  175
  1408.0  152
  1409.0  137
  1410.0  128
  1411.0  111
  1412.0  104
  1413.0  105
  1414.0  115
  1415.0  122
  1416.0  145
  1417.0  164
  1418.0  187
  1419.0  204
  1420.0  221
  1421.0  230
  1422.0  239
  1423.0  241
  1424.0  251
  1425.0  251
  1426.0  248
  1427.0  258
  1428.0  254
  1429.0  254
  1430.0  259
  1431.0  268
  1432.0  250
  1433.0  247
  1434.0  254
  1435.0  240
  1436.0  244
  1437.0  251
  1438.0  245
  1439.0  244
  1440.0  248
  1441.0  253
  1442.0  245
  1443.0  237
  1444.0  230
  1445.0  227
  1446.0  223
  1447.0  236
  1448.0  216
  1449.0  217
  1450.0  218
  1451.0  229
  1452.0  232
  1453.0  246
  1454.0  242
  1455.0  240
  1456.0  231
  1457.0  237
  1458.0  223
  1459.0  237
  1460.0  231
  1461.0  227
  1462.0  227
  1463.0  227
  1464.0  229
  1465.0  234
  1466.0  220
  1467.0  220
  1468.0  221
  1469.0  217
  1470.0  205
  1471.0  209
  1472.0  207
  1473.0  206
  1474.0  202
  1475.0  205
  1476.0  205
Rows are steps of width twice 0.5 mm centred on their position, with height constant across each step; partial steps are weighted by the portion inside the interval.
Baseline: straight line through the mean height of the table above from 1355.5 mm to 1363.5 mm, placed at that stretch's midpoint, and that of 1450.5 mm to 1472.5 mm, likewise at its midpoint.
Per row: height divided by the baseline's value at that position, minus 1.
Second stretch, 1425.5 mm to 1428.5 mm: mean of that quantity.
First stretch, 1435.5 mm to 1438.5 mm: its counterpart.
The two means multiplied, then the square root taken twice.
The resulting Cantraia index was 0.28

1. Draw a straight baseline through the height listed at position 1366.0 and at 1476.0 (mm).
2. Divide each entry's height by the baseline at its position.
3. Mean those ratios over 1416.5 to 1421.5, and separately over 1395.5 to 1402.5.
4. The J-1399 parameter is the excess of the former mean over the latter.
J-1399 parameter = -0.18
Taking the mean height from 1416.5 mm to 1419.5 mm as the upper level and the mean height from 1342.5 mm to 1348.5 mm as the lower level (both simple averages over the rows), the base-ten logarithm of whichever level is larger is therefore 2.45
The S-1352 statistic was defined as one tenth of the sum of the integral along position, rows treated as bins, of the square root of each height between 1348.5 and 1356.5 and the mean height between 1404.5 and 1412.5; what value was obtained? 28.1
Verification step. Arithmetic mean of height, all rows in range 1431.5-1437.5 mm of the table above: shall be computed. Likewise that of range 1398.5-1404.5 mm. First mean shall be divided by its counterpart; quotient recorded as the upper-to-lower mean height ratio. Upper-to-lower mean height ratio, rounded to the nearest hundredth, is 1.01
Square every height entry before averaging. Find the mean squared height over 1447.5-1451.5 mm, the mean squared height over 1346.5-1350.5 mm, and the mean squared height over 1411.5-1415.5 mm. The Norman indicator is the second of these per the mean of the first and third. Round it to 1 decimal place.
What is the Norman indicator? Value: 2.5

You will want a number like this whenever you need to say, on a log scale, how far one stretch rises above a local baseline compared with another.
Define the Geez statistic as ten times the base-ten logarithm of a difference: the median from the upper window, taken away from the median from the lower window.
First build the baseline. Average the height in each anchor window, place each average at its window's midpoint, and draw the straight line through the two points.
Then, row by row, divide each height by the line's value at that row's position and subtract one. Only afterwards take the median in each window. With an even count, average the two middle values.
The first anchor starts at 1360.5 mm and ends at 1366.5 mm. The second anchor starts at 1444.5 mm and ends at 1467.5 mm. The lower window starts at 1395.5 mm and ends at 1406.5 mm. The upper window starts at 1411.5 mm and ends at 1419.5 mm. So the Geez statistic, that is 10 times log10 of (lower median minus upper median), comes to -3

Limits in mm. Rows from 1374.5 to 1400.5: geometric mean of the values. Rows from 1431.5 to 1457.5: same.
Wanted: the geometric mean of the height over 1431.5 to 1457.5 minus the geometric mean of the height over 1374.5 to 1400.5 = -26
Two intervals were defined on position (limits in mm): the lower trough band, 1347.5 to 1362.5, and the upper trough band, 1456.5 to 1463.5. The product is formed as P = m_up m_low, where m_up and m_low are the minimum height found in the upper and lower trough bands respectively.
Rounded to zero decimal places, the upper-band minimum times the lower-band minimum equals 52851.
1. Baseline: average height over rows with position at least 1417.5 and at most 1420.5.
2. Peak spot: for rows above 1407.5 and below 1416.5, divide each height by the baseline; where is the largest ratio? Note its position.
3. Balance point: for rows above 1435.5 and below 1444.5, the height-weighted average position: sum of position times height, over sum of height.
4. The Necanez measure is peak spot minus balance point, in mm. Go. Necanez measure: -32.0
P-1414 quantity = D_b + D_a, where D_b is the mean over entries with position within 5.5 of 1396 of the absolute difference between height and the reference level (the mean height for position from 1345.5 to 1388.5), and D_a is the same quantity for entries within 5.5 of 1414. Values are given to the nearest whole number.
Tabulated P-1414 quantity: 128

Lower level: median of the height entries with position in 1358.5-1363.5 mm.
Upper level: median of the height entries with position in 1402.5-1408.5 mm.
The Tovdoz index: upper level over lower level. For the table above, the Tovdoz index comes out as 0.83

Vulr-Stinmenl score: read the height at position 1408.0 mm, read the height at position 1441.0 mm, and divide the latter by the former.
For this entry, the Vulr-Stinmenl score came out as 1.66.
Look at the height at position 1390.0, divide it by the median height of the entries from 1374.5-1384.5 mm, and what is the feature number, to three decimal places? 1.007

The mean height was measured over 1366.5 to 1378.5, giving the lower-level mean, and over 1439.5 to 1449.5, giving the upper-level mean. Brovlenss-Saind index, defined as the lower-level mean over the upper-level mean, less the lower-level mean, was -264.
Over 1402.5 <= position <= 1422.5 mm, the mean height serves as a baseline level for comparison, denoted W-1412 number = 171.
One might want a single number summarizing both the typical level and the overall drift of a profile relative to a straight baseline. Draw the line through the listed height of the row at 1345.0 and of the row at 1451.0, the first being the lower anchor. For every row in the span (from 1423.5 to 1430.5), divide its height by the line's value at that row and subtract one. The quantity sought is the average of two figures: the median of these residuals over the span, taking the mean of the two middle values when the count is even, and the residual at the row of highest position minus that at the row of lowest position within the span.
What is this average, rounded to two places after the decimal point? 0.05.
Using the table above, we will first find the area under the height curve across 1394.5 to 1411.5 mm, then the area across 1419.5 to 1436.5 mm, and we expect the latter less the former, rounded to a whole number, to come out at 578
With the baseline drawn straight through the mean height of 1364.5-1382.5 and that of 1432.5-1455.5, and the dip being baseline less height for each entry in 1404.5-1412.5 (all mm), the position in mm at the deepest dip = 1412.0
